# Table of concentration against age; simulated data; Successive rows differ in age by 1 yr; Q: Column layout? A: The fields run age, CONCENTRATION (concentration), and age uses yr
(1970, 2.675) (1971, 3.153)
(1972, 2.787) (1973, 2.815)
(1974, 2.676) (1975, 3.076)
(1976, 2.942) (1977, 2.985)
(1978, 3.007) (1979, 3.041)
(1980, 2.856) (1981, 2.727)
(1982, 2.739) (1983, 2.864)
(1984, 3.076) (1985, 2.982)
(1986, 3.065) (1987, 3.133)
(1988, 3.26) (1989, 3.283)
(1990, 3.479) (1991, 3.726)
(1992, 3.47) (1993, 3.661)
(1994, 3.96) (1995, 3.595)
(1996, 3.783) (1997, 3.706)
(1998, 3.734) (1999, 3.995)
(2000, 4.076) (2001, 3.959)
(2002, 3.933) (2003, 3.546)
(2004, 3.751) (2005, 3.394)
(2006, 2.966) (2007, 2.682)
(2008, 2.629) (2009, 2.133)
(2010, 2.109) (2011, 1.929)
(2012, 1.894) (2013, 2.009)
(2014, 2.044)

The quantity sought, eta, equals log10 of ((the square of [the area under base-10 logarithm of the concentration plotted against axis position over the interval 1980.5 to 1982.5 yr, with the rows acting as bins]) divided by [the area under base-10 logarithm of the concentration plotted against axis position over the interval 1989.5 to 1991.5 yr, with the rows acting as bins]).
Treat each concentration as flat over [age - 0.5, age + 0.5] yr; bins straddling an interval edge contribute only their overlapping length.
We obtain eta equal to -0.16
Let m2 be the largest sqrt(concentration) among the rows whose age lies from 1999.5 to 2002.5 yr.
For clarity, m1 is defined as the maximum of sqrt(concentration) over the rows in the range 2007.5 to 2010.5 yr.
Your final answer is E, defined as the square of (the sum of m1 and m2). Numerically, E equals 13.3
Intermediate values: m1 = 1.62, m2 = 2.02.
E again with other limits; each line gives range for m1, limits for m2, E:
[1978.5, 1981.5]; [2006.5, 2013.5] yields 11.4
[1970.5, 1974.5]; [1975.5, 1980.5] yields 12.4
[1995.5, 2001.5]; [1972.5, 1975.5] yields 14.2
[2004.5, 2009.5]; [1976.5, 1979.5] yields 12.9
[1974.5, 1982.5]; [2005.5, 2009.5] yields 12.1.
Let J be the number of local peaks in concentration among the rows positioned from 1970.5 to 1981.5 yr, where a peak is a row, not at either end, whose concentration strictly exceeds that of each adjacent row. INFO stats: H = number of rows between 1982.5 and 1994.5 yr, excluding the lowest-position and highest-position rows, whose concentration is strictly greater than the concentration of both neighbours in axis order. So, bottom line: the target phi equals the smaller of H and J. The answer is 2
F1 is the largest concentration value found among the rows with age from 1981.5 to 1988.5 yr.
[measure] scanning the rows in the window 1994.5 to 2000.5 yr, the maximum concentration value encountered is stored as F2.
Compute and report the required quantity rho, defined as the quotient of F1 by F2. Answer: 0.8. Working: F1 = 3.26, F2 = 4.076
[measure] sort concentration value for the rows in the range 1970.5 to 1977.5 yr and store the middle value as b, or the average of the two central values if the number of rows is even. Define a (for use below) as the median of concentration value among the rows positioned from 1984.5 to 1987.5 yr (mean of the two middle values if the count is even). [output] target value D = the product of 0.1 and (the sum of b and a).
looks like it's 0.601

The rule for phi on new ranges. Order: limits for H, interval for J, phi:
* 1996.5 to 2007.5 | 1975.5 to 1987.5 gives 2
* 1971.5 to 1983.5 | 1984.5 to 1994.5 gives 1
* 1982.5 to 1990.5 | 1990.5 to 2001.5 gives 1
